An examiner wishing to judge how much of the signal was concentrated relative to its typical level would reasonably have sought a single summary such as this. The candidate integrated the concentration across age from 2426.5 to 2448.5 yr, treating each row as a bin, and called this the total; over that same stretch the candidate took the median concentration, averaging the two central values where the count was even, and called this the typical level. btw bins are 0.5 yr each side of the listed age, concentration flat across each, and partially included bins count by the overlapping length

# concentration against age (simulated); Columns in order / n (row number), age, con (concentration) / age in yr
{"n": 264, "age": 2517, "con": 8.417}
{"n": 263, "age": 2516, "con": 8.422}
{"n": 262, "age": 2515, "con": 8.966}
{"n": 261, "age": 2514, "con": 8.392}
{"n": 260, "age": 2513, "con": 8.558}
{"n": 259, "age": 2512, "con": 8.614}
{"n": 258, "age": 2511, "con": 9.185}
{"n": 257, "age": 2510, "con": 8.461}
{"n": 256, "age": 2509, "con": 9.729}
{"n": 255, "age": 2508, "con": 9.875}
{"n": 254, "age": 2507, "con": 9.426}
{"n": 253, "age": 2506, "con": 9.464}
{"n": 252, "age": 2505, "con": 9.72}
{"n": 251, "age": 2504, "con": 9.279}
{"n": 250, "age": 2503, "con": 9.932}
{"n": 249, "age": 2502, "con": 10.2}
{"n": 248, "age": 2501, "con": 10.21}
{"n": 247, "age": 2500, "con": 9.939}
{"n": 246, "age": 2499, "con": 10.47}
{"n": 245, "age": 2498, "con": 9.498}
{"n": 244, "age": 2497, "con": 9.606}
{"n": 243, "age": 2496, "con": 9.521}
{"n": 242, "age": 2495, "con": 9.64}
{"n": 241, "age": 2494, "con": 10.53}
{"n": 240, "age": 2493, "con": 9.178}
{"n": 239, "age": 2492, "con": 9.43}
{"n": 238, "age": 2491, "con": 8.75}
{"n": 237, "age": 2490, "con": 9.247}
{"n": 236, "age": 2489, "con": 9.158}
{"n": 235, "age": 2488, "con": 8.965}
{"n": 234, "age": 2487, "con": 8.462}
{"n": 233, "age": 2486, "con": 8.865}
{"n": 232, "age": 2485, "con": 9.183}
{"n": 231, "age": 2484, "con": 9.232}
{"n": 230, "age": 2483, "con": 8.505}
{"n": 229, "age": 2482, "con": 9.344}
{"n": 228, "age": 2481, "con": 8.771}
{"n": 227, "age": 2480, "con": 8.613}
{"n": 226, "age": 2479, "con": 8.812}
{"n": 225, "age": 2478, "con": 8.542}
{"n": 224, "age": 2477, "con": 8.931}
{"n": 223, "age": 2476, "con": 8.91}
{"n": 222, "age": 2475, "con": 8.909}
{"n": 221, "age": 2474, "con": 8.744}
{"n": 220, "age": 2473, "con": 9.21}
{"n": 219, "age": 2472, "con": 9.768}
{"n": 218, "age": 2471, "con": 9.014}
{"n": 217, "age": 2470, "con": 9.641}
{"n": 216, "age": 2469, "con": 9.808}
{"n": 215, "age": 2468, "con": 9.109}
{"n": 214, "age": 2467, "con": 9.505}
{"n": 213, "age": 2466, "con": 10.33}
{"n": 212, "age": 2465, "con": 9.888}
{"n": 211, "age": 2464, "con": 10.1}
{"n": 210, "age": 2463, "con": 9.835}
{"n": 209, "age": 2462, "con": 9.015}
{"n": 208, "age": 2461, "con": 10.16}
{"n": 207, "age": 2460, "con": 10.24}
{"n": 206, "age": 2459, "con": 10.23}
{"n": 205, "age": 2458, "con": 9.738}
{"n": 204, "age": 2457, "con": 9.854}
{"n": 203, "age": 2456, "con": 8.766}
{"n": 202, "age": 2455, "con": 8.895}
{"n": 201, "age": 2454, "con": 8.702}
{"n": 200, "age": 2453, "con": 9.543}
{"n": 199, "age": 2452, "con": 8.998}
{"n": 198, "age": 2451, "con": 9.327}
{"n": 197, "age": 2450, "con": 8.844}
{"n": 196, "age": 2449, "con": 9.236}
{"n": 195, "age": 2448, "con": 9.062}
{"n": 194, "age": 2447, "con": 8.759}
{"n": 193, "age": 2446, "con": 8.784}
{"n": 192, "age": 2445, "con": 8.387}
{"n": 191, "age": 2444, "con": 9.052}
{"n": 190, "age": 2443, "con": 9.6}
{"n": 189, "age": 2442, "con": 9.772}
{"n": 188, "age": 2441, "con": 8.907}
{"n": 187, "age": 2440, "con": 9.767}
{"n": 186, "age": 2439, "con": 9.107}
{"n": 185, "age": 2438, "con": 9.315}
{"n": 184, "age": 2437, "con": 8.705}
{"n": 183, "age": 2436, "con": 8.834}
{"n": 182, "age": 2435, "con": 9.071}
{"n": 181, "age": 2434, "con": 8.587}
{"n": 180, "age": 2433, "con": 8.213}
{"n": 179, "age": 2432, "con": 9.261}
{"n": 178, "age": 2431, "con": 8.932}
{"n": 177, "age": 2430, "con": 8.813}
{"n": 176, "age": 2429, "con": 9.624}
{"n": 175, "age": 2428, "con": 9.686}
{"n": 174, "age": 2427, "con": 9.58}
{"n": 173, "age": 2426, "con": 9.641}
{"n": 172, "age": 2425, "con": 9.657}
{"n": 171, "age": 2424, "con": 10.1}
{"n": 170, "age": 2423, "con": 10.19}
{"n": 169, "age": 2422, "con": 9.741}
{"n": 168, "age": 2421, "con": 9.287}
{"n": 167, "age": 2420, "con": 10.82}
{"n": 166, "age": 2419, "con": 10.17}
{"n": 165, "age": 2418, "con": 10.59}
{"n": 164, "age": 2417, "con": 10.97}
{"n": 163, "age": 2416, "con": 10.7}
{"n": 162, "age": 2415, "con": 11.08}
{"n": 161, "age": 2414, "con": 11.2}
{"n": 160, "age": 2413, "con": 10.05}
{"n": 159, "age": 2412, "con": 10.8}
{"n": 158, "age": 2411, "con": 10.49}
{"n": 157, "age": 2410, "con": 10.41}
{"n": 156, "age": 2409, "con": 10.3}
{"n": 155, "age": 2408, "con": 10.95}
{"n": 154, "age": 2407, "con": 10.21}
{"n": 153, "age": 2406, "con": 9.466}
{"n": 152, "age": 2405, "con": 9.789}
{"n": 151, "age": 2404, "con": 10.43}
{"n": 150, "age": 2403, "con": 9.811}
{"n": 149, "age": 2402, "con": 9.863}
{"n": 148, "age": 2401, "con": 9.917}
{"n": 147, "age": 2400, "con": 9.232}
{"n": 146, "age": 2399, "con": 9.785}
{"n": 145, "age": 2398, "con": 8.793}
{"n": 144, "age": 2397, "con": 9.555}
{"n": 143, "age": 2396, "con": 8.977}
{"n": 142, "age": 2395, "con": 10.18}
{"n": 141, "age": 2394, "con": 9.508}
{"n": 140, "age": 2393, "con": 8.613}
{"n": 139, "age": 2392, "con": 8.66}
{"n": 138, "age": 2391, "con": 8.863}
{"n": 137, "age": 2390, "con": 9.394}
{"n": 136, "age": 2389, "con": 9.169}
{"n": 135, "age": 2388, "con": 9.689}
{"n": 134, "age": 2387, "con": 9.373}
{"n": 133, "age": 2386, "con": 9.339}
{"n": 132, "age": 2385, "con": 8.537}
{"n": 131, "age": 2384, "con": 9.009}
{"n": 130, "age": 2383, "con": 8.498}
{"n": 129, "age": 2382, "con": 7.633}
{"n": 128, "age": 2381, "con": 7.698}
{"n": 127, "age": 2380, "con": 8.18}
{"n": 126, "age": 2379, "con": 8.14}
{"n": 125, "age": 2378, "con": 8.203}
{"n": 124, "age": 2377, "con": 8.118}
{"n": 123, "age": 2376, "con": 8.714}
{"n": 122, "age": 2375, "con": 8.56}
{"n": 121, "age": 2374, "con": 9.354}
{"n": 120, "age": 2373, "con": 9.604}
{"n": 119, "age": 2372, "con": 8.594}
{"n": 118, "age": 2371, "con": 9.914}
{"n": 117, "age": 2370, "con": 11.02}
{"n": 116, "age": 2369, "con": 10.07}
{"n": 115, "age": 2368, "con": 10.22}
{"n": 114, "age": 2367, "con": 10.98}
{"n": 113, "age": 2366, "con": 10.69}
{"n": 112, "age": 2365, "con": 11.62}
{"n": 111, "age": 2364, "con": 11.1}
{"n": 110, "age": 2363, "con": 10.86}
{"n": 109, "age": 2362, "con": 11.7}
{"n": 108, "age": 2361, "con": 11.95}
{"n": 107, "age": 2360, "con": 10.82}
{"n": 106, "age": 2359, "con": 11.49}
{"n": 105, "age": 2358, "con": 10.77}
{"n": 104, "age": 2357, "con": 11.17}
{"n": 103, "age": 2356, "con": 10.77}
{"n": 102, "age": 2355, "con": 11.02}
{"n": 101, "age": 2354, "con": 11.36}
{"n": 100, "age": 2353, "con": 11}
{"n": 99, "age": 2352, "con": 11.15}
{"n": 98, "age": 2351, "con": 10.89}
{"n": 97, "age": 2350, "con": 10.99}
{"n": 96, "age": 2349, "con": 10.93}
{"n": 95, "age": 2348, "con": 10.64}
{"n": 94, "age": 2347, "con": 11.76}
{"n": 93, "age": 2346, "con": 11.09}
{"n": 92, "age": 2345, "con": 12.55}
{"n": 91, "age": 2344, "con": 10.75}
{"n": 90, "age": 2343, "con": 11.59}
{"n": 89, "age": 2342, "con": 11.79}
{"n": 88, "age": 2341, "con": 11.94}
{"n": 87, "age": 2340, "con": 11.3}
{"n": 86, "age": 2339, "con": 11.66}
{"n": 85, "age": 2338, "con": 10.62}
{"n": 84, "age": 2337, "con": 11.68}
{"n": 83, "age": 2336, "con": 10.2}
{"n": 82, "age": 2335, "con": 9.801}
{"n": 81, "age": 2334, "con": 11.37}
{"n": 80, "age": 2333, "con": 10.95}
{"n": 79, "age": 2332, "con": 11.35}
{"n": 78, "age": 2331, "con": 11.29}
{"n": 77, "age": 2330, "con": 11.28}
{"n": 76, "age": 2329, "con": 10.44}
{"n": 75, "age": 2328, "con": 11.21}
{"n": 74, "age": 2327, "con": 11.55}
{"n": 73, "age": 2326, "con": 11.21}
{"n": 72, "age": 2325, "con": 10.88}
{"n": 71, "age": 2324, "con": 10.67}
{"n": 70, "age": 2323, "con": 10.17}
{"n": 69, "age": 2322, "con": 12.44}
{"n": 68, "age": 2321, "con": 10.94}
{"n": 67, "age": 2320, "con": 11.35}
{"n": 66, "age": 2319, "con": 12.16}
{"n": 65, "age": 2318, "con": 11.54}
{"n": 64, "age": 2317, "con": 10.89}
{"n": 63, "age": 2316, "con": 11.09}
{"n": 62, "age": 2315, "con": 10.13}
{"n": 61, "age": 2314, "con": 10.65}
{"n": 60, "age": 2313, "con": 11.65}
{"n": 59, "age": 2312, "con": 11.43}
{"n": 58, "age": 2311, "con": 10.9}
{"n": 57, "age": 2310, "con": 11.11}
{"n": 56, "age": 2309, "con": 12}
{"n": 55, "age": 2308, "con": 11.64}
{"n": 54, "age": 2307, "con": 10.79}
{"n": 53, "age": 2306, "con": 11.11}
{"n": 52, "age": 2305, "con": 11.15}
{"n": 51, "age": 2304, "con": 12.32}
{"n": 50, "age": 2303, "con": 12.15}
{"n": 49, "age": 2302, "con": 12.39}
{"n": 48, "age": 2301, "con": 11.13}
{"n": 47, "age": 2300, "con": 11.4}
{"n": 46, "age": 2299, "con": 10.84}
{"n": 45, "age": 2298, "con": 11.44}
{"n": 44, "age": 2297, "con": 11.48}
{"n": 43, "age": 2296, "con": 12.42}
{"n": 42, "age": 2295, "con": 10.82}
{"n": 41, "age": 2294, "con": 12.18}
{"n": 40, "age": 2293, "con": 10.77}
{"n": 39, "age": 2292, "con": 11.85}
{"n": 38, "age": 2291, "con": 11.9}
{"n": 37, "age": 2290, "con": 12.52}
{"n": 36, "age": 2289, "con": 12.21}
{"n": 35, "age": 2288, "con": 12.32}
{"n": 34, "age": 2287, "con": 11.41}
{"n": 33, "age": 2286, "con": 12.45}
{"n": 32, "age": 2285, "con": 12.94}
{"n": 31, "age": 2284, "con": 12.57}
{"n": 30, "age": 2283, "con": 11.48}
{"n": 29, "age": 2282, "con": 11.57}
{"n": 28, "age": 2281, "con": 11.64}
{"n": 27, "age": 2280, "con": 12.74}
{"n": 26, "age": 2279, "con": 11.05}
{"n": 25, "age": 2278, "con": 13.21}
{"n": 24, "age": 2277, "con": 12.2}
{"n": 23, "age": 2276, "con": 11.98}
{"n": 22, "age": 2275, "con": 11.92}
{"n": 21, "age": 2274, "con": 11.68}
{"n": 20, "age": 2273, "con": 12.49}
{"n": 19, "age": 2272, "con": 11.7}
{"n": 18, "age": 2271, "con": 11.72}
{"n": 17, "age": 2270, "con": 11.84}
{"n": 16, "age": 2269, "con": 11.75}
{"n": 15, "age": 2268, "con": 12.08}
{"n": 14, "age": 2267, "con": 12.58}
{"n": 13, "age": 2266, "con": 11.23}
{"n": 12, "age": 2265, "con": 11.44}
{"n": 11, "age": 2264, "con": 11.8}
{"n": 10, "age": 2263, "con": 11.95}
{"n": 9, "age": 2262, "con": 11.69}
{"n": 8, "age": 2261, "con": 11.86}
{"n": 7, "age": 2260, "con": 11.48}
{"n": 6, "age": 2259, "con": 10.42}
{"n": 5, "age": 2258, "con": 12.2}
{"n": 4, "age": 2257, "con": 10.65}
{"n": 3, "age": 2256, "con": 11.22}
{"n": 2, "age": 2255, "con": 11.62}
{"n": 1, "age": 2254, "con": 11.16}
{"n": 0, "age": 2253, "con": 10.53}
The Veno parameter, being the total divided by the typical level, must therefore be 22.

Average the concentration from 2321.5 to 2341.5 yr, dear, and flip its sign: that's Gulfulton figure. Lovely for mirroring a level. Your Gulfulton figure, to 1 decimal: -11.1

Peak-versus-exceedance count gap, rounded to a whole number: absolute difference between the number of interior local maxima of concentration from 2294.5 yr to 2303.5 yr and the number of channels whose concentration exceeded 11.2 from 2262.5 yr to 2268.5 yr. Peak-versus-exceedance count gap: 3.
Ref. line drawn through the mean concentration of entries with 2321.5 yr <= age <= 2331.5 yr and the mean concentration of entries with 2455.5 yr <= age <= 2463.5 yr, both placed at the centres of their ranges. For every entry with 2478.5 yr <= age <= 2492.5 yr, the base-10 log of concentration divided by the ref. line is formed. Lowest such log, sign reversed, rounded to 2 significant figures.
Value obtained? 0.048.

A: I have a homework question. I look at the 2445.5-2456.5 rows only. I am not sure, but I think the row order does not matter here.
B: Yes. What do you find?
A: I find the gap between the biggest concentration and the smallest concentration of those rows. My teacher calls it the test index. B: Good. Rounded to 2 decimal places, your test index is 0.84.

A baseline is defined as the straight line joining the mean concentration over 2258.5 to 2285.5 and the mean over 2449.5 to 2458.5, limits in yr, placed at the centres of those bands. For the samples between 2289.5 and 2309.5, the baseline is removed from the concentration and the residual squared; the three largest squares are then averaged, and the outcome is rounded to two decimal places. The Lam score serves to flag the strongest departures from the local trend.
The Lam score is 0.84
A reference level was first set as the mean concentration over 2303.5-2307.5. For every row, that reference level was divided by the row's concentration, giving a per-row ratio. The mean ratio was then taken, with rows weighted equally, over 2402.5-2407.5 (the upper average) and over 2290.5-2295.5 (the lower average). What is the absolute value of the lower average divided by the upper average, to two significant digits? 0.87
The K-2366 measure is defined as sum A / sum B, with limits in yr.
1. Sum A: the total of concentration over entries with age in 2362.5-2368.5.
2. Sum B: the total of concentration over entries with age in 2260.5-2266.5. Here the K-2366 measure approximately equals 0.94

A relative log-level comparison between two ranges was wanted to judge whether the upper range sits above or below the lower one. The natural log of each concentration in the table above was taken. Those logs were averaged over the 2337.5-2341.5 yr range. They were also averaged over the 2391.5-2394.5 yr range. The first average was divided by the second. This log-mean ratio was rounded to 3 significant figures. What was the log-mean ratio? 1.11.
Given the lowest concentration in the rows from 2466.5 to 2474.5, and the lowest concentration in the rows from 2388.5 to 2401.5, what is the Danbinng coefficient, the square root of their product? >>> 8.7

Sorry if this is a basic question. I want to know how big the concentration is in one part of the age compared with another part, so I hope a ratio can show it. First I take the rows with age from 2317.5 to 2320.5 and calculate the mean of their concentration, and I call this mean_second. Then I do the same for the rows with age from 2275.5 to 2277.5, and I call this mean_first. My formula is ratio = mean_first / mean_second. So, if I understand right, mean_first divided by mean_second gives 1.03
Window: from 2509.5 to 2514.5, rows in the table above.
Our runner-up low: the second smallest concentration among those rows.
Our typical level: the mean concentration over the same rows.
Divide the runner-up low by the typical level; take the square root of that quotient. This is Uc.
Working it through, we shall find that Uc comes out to 0.989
